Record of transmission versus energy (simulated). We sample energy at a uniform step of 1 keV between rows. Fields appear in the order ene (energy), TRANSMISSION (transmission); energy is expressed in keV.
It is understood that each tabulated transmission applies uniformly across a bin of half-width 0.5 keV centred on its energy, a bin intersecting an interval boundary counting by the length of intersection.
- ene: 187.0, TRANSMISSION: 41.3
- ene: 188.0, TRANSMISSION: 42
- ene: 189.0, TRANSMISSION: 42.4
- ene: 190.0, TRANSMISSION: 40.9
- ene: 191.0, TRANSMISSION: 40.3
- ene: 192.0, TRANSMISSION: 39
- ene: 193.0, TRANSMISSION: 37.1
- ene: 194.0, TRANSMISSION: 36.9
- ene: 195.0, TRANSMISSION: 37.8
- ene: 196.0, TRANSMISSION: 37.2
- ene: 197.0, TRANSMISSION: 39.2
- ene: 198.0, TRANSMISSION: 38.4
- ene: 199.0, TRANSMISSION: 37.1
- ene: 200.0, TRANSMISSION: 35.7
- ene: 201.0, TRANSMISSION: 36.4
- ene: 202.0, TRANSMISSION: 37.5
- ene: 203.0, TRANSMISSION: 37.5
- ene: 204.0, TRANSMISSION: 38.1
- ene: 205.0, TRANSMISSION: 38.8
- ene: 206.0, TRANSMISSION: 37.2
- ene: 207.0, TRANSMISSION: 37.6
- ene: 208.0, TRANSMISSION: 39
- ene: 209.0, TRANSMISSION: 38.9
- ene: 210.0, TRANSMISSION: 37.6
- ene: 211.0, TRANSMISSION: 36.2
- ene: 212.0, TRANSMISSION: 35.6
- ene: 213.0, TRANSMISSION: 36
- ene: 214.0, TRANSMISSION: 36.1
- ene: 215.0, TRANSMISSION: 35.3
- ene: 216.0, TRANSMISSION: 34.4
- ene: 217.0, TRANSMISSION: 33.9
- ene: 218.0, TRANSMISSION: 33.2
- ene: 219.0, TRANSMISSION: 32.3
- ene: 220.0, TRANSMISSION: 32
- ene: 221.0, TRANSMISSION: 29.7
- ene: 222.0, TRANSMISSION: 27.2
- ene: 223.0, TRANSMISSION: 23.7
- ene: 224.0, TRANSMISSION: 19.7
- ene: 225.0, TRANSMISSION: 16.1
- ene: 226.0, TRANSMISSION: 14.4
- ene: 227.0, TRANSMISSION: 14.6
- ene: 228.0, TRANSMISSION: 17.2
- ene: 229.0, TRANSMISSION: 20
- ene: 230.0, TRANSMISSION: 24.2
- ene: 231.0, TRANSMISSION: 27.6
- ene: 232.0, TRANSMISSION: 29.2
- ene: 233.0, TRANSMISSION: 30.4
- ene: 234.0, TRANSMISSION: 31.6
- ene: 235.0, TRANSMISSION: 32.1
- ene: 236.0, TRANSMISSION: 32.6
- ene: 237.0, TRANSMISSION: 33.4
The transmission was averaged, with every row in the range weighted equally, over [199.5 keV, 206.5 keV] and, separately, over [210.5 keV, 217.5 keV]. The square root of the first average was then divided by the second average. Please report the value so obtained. 0.17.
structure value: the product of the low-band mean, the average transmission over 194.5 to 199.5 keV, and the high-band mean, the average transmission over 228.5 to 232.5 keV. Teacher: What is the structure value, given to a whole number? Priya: 958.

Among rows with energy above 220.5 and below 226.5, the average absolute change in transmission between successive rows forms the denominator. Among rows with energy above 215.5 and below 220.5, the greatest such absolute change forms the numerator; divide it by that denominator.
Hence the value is 0.3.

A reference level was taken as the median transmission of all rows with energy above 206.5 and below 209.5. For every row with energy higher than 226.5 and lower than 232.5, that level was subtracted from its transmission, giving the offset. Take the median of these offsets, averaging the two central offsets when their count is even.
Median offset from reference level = -17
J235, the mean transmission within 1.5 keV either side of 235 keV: 32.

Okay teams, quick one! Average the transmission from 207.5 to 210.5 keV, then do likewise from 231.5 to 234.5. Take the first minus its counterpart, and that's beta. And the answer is 8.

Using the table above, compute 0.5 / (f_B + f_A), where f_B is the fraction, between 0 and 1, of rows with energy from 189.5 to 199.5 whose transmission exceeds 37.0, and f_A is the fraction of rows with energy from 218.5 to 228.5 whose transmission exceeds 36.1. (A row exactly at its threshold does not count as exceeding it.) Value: 0.6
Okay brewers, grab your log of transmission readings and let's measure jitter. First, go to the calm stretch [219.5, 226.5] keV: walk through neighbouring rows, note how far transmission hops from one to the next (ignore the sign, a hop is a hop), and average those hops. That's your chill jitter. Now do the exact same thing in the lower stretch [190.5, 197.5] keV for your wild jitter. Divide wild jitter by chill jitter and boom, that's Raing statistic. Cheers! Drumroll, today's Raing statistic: 0.39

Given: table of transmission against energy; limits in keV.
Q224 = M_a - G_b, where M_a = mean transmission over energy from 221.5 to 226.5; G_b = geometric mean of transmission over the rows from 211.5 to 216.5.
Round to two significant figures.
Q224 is -15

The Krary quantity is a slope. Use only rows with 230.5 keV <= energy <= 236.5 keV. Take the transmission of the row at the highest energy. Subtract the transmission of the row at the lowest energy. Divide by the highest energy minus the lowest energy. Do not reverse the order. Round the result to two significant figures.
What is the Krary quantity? 1.0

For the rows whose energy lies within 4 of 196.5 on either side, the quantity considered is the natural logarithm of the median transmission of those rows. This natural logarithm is 3.61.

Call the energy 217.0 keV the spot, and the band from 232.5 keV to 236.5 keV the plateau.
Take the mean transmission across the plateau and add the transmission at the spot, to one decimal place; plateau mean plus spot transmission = 65.6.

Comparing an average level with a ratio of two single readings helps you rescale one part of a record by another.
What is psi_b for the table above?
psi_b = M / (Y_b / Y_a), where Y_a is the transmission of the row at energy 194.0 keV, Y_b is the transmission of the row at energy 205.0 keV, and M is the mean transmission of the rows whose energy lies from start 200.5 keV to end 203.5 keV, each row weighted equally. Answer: 35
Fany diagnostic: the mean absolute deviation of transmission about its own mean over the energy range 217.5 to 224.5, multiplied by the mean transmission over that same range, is 114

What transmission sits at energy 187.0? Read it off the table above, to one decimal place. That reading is 41.3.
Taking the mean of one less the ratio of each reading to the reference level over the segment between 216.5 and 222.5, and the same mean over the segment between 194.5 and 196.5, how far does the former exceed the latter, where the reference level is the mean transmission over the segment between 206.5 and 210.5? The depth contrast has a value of 0.16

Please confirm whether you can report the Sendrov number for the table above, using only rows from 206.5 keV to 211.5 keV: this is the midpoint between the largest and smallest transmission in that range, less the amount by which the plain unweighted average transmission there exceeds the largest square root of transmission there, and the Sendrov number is 6.0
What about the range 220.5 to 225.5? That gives 5.1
